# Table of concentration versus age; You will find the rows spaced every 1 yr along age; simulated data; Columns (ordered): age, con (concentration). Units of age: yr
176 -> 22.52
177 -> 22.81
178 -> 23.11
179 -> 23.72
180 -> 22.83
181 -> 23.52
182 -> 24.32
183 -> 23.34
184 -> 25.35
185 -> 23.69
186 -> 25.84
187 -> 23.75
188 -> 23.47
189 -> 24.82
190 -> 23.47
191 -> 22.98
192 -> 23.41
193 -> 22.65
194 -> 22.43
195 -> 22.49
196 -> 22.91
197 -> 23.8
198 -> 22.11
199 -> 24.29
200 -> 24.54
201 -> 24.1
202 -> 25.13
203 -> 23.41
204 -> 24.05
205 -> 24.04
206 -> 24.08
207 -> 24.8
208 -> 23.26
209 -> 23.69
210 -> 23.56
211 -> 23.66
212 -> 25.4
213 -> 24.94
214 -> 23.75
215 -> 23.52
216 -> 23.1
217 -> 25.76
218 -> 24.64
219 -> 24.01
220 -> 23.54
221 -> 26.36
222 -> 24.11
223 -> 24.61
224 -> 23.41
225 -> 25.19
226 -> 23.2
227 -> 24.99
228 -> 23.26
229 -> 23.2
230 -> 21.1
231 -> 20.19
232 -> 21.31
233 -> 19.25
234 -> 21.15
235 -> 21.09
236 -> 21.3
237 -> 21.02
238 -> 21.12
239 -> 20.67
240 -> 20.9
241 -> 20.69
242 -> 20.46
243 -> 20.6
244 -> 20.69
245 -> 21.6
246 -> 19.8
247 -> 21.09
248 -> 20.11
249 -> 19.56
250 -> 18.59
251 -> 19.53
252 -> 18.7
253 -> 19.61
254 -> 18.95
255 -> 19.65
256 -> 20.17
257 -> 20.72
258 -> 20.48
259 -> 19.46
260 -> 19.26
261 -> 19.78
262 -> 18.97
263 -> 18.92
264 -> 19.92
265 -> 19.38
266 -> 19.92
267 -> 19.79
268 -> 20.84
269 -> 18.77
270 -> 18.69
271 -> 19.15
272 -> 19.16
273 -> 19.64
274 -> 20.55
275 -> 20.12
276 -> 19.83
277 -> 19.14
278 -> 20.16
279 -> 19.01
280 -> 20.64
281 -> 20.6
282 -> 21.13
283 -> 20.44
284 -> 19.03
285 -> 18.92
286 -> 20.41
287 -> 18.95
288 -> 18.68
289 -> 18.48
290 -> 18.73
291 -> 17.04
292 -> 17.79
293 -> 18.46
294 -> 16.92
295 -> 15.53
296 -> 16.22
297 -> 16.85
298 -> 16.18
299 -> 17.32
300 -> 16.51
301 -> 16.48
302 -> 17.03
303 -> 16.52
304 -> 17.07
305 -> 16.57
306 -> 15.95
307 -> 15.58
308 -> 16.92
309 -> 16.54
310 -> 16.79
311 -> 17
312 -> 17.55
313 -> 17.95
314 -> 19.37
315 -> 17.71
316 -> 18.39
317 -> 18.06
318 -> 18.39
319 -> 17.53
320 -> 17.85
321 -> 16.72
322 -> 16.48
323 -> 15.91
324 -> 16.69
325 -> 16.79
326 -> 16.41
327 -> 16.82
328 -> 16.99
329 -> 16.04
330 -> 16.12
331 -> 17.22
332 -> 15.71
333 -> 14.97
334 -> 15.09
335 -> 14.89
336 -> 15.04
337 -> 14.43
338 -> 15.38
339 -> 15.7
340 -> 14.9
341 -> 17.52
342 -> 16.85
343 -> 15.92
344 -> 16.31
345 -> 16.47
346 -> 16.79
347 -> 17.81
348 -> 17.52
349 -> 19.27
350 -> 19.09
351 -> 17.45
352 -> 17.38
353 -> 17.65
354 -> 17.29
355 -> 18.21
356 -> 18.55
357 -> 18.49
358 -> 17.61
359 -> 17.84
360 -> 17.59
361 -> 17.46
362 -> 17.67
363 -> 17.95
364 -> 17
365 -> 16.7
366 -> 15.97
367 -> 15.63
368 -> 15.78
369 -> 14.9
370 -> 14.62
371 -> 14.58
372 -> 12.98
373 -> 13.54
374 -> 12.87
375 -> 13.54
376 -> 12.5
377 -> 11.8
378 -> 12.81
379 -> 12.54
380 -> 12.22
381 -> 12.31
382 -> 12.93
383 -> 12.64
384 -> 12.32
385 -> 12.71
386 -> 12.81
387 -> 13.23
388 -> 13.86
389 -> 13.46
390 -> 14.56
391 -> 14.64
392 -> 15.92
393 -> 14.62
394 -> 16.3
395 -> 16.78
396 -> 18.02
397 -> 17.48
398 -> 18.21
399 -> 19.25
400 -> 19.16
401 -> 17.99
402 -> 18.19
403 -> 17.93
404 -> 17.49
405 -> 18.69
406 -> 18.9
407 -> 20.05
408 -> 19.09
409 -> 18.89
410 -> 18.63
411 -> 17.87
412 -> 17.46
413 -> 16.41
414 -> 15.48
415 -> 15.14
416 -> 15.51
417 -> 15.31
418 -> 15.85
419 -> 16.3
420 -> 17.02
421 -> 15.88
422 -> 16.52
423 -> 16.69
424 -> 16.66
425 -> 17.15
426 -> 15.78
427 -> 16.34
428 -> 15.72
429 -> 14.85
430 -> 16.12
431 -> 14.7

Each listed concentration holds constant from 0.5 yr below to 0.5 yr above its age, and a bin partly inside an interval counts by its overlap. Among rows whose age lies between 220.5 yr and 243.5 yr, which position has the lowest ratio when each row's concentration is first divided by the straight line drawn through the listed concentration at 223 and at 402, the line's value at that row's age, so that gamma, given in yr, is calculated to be 233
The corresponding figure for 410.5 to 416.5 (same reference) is 415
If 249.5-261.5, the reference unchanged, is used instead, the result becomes 250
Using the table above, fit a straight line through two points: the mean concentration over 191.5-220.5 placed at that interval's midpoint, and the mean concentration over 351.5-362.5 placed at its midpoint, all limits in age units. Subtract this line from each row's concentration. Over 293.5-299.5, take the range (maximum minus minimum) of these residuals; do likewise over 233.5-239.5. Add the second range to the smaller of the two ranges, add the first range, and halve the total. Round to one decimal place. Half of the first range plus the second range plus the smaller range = 1.5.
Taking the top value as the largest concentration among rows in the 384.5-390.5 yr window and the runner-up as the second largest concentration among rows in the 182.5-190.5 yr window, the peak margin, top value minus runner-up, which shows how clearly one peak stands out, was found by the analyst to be -10.8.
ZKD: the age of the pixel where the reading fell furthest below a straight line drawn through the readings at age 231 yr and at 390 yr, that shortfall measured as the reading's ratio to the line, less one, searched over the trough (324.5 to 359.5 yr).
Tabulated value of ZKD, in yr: 337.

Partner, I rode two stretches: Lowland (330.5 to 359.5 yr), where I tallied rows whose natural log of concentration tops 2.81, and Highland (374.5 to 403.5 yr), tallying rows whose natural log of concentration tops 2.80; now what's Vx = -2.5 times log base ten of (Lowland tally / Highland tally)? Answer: -0.69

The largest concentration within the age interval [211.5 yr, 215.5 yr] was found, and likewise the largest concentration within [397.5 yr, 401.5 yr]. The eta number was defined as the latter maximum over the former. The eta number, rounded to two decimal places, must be 0.76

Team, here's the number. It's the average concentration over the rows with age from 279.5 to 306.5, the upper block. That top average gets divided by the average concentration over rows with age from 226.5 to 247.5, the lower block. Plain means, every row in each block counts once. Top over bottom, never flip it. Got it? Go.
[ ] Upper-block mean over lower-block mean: 0.85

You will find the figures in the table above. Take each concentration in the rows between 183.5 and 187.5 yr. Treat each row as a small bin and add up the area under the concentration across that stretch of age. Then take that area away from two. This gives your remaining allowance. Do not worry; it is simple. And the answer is -97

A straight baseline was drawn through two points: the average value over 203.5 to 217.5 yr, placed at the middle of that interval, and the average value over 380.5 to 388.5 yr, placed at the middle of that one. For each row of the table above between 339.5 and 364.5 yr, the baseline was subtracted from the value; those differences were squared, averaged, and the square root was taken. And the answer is 2.8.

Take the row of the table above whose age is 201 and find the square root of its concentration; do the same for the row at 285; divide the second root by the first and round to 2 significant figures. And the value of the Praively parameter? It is 0.89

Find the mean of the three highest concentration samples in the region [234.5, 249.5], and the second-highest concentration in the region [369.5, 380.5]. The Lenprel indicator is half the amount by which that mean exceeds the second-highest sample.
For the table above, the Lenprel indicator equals 3.4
